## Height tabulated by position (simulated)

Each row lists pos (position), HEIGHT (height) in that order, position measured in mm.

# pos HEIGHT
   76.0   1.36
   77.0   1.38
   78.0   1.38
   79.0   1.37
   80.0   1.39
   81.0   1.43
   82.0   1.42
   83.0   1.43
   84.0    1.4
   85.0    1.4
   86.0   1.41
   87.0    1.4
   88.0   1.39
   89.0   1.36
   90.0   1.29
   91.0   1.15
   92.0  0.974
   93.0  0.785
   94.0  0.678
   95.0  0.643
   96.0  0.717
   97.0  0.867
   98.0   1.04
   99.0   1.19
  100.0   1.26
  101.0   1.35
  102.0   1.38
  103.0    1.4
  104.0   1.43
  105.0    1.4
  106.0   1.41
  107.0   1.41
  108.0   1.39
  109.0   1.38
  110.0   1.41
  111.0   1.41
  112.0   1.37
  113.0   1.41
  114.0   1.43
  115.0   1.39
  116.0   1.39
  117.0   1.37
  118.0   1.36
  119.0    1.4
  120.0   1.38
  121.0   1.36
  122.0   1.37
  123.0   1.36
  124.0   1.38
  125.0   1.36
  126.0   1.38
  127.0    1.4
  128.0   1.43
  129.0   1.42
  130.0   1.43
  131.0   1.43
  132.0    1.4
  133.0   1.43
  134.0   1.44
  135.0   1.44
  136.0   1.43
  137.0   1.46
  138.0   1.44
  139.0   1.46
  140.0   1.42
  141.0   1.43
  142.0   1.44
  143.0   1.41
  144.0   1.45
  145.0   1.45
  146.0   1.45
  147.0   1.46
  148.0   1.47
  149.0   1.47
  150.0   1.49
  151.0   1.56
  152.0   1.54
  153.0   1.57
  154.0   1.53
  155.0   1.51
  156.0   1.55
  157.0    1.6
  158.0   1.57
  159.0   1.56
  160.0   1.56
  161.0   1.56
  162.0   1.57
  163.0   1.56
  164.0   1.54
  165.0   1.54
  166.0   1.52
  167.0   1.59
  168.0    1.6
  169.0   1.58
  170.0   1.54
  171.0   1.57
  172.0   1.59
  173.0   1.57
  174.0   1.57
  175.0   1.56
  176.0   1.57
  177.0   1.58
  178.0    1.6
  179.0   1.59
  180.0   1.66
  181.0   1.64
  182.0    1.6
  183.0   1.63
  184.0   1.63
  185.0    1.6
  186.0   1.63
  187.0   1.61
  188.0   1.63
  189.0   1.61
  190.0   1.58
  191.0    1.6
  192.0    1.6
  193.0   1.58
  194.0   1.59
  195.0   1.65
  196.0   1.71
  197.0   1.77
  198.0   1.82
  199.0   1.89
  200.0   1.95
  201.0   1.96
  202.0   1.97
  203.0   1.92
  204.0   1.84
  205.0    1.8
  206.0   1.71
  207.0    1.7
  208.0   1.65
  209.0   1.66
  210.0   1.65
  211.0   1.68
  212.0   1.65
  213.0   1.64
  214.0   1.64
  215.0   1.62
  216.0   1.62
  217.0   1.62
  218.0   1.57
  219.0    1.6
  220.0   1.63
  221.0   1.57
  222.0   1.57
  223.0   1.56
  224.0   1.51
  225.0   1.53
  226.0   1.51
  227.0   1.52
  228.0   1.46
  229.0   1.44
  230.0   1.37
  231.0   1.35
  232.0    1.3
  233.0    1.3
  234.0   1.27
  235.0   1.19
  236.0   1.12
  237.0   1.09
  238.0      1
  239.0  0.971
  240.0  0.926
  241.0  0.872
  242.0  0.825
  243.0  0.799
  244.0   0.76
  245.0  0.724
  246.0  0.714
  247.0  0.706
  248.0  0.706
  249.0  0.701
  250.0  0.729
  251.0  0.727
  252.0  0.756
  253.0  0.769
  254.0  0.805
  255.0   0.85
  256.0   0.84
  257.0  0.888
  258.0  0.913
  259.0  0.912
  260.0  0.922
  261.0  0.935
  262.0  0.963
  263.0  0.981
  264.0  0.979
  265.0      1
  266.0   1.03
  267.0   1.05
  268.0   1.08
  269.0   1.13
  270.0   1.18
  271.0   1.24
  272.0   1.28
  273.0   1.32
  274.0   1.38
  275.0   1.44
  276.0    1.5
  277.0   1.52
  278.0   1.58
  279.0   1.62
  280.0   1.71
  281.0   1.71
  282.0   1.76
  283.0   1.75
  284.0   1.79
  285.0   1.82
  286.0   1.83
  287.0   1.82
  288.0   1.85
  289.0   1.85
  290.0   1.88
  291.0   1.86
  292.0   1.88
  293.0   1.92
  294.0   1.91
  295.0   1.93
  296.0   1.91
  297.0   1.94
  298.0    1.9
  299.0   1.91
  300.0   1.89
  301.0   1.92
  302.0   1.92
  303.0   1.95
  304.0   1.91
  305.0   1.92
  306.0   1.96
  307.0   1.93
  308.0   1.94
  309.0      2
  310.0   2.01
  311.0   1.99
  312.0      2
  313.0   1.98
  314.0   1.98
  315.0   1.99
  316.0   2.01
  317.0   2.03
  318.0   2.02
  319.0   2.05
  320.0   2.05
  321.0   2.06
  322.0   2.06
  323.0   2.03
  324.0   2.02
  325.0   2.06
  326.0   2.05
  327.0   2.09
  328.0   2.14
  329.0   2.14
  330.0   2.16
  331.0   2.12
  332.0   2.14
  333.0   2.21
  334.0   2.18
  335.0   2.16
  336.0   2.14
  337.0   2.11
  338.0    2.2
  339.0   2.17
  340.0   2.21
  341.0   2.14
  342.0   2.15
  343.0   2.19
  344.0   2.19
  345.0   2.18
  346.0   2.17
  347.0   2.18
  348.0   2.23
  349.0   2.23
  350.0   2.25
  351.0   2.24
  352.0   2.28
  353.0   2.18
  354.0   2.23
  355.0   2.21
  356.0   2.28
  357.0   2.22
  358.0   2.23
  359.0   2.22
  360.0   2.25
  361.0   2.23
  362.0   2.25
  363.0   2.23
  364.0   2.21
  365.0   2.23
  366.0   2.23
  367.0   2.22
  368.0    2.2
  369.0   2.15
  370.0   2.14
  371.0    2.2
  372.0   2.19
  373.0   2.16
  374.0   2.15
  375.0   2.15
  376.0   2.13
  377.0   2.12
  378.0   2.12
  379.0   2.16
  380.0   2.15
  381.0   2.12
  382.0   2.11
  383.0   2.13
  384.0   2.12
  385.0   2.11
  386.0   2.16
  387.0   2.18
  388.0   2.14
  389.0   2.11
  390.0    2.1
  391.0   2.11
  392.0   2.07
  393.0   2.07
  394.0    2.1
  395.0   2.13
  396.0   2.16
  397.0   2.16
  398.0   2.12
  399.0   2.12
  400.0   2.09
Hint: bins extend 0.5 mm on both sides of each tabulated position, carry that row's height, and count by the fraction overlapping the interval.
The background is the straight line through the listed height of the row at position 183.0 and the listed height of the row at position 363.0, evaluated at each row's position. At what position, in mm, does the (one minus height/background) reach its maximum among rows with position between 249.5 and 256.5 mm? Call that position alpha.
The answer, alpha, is 251.0 mm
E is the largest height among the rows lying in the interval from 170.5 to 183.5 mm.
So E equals 1.66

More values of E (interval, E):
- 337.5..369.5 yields 2.28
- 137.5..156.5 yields 1.57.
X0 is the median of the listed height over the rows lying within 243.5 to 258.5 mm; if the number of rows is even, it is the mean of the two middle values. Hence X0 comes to 0.76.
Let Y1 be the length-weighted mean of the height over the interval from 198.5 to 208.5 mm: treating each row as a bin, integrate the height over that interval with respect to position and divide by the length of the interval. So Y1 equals 1.8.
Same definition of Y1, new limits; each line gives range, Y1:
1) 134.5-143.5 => 1.4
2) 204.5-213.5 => 1.7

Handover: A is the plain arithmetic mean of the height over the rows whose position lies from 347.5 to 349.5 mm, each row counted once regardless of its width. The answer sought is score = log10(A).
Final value 0.35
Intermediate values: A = 2.2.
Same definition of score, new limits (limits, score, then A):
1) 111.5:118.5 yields 0.14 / 1.4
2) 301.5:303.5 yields 0.29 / 1.9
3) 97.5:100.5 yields 0.07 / 1.2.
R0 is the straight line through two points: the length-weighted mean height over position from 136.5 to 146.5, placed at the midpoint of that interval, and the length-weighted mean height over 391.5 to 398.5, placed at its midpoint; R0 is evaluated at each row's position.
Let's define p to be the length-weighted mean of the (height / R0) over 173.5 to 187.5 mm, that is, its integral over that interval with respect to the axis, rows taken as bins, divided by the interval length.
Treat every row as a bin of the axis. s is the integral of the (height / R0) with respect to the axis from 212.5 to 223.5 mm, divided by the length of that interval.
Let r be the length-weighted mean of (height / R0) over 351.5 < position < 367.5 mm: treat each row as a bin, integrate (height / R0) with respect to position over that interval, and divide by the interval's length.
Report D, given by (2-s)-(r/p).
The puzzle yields -0.04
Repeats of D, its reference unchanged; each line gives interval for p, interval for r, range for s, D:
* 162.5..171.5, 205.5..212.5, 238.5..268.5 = 0.51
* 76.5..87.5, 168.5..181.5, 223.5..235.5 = 0.22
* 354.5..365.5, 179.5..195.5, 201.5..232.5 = 0.08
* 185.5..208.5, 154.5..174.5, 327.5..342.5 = -0.06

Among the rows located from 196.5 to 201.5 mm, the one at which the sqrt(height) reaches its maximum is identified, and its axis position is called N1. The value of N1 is 201.0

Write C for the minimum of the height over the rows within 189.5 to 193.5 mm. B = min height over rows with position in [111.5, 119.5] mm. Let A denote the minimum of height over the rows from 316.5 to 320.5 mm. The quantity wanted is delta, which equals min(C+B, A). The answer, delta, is 2.0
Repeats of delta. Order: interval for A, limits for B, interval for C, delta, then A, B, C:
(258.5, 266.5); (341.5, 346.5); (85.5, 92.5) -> 0.9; 0.912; 2.15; 0.974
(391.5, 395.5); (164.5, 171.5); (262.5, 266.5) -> 2.1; 2.07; 1.52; 0.979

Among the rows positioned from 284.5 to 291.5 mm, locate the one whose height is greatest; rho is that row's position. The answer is 290.0 mm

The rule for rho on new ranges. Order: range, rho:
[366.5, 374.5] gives 367.0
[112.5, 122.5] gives 114.0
